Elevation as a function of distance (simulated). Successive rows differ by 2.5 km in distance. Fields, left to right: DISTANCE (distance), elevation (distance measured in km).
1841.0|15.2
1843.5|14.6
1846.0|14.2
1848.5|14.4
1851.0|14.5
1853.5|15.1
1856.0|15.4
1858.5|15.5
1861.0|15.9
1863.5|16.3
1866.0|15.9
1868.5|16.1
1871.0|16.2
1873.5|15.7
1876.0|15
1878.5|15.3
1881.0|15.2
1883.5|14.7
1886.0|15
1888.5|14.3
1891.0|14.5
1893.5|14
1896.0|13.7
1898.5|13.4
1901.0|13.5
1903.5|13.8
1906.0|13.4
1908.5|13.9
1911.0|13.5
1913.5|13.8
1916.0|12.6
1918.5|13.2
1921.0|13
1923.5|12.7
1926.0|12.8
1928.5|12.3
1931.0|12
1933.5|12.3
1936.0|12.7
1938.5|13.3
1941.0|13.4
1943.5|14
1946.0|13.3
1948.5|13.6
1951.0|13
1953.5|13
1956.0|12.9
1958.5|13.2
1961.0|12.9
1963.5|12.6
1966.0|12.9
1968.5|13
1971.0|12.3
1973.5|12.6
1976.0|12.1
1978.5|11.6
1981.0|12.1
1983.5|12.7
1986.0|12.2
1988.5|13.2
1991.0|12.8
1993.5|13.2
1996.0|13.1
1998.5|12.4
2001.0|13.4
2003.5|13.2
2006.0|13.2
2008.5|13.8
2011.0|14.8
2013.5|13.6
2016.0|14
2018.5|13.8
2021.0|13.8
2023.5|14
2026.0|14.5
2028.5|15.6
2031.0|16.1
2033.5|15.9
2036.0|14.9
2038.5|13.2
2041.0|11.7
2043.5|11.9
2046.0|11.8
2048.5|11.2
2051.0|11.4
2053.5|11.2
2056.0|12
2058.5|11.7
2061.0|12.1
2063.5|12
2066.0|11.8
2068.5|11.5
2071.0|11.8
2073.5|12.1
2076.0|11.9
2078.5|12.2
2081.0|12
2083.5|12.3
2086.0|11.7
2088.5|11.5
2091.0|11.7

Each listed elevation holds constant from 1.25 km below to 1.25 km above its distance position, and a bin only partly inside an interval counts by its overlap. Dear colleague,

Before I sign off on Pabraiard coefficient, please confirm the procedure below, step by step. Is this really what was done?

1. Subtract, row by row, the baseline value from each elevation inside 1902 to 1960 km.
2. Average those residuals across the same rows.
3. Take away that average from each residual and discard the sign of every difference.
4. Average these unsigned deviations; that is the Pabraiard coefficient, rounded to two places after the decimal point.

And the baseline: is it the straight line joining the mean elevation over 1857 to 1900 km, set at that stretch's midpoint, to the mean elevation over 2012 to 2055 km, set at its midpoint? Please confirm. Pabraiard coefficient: 0.43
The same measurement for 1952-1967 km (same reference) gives 0.11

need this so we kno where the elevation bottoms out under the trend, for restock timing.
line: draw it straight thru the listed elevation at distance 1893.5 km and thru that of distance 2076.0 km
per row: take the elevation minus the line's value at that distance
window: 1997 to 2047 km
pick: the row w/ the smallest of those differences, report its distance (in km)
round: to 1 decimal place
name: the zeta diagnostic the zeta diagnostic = 2041.0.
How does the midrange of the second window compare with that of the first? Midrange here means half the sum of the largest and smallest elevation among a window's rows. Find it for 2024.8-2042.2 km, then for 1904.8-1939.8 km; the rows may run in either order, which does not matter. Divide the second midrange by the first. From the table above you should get 0.93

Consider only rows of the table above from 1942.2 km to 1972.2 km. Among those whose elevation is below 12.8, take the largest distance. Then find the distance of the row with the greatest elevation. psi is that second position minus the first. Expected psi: -27.5 km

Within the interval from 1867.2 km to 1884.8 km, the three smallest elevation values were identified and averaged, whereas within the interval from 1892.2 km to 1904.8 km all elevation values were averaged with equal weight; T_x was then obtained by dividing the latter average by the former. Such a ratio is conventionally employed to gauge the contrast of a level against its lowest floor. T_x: 0.91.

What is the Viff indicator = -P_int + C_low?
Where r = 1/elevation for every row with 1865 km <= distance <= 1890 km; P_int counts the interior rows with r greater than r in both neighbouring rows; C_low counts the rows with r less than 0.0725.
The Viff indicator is 8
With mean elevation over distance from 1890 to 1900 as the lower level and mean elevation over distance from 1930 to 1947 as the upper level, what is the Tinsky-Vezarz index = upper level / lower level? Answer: 0.94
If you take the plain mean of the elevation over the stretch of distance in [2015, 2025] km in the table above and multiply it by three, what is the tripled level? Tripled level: 41.7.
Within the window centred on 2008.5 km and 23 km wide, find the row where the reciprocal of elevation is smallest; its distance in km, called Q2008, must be 2011.0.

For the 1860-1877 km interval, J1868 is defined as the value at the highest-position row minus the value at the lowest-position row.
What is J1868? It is -0.9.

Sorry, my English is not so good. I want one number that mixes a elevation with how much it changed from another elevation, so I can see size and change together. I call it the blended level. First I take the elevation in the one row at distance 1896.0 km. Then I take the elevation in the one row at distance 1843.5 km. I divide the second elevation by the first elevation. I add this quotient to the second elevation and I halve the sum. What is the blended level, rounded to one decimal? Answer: 7.8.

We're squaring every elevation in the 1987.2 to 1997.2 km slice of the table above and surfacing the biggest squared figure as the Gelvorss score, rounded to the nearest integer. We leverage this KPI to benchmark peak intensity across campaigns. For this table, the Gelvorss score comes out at 174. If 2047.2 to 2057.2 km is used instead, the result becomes 144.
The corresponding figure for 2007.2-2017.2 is 219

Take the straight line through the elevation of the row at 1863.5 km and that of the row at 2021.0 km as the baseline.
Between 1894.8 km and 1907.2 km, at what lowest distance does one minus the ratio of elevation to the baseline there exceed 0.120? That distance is 1896.0 km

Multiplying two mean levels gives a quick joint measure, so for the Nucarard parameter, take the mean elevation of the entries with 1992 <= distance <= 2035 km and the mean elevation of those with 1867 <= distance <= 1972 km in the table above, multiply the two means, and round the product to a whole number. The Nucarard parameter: 191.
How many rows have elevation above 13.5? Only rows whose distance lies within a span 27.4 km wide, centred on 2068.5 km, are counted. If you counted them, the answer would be 0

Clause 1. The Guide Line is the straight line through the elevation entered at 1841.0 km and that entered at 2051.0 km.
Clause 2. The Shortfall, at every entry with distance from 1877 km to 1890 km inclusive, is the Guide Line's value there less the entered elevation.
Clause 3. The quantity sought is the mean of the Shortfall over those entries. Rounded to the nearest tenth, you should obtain -0.5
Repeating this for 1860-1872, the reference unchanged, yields -1.3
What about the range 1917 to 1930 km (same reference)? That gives 0.9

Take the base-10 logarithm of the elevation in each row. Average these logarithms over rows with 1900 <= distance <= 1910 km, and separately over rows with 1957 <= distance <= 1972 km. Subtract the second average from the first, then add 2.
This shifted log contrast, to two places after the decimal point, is 2.03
